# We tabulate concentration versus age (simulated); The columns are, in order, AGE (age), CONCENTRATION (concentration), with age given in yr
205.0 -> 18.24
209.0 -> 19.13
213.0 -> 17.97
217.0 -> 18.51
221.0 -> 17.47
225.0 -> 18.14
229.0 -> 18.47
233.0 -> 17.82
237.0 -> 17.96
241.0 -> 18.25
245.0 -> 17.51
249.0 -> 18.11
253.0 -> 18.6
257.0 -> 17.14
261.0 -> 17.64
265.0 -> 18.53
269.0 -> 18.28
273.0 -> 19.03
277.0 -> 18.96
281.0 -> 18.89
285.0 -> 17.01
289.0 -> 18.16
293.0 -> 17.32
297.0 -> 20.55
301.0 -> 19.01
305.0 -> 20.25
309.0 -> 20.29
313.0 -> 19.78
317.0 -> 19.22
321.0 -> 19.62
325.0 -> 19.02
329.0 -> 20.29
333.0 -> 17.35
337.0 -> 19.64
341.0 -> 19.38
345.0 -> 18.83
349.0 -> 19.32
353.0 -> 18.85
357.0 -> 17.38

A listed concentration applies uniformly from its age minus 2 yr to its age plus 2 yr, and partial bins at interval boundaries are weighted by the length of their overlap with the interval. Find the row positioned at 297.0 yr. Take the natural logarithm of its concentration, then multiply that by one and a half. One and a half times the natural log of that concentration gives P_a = 4.53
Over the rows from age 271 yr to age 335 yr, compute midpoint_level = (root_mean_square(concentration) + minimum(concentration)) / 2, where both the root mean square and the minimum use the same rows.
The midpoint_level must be 18.0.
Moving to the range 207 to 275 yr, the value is 17.6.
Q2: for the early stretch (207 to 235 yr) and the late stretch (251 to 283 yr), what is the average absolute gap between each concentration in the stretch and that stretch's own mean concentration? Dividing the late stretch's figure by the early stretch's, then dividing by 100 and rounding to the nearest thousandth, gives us 0.013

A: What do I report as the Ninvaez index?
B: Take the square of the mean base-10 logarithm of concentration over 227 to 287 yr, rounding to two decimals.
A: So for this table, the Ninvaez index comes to 1.58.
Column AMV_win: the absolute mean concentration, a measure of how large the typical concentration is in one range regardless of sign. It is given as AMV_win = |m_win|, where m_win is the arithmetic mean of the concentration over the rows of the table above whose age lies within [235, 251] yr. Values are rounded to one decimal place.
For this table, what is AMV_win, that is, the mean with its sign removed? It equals 18.0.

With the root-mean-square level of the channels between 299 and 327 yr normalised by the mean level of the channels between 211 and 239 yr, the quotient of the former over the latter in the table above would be 1.09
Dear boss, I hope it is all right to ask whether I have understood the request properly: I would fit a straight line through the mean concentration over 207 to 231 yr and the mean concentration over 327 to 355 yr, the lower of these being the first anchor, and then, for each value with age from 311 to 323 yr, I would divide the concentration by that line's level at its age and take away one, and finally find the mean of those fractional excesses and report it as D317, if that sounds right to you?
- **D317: 0.032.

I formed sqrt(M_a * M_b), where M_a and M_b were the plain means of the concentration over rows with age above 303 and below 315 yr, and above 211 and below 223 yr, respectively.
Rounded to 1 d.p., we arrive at 19.0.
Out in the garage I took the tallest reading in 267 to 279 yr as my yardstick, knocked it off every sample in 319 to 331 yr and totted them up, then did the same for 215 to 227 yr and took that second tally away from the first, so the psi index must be 4.8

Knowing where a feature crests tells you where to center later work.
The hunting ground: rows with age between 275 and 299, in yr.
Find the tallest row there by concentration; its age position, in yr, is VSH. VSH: 297.0 yr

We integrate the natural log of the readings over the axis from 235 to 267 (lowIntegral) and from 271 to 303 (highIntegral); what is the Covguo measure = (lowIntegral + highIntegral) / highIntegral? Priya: 1.99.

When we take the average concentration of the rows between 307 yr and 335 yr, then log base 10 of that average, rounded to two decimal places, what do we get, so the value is 1.29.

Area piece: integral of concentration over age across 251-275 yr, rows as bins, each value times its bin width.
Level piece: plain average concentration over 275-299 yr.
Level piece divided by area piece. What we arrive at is 0.0423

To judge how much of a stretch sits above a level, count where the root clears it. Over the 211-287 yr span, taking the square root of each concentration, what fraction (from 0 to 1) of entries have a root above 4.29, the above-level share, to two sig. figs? 0.37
